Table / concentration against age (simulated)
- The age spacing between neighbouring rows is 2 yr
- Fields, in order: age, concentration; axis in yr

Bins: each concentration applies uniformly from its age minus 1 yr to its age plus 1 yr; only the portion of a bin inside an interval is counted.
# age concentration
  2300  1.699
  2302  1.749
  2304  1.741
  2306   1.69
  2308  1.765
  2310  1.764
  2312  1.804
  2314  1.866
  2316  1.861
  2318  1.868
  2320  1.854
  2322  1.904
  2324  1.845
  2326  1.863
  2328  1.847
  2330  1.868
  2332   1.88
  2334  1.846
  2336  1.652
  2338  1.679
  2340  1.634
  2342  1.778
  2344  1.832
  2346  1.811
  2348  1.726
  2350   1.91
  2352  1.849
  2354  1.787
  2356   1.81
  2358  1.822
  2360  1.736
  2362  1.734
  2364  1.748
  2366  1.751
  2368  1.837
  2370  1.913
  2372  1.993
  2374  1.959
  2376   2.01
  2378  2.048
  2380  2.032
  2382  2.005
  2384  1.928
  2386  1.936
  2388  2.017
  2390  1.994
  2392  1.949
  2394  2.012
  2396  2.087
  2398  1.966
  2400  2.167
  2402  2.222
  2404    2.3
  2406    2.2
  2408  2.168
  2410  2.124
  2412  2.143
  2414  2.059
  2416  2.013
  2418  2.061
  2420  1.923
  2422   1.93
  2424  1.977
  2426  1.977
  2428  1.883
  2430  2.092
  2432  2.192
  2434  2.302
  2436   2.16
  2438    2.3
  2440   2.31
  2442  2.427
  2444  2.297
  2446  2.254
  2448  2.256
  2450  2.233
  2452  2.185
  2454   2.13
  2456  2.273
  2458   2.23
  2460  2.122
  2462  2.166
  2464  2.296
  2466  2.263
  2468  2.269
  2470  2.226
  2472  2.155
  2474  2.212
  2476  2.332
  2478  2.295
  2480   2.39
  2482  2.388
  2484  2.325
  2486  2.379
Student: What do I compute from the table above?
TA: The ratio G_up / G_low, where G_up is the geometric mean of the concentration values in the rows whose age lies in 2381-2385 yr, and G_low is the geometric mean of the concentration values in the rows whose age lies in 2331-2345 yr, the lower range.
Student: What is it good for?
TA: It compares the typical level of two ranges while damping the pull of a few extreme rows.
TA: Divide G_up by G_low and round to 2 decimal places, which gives 1.12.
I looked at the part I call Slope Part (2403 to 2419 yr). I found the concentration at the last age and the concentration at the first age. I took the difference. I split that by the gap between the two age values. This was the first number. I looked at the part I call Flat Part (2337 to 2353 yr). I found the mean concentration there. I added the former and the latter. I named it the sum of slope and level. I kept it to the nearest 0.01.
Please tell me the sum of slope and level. 1.76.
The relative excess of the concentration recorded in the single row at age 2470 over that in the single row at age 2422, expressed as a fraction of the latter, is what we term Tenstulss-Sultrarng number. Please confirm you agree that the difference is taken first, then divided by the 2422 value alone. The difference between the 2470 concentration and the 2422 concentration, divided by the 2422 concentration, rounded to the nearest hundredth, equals 0.15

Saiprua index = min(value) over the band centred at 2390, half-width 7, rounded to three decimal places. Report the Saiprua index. 1.928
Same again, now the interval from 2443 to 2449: 2.254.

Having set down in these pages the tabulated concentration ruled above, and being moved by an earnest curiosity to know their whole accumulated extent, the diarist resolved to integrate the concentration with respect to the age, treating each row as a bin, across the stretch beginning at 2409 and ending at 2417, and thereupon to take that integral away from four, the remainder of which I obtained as -12.68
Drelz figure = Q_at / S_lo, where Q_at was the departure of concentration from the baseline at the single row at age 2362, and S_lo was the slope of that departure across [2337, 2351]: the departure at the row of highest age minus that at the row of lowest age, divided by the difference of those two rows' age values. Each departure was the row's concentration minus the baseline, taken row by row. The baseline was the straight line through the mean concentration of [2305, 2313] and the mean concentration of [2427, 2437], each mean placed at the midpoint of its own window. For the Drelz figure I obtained -11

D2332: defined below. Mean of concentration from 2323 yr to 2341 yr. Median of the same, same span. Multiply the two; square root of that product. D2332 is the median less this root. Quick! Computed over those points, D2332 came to 0.028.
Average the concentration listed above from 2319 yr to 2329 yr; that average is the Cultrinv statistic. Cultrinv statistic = 1.86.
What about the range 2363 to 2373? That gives 1.85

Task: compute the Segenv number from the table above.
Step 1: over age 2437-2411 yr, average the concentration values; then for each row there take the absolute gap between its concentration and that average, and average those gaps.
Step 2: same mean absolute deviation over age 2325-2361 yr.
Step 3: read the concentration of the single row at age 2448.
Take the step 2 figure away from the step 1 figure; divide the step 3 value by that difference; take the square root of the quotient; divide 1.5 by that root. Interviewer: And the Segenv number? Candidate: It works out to 0.178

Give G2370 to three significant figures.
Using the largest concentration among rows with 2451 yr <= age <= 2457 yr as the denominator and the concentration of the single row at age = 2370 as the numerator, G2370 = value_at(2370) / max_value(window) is 0.842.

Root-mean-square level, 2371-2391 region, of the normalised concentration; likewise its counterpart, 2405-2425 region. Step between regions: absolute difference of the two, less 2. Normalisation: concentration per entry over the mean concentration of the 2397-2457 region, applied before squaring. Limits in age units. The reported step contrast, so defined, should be -1.97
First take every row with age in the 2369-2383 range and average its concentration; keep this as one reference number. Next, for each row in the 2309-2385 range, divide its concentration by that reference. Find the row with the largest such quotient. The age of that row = 2378 yr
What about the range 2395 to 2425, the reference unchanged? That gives 2404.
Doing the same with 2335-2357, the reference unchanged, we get 2350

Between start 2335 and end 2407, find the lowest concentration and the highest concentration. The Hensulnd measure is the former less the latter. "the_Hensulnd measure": -0.67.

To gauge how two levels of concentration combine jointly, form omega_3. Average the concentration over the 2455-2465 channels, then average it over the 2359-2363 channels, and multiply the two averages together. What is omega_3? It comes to 3.85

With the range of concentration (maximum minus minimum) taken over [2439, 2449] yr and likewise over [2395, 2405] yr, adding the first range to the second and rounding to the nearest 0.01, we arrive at 0.51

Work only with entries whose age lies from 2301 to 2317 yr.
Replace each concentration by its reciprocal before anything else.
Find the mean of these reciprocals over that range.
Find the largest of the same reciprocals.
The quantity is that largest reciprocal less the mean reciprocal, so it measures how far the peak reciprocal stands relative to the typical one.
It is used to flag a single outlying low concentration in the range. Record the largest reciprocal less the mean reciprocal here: 0.029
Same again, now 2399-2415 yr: 0.025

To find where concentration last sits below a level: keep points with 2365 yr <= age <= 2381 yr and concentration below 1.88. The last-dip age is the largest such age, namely 2368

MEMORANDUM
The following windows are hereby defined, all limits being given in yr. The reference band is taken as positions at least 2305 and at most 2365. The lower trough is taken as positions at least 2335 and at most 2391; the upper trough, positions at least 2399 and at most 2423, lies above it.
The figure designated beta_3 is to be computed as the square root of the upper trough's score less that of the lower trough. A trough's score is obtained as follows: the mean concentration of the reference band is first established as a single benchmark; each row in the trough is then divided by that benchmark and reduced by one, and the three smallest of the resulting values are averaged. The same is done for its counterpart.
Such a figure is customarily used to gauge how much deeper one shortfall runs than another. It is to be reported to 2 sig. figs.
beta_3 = 0.41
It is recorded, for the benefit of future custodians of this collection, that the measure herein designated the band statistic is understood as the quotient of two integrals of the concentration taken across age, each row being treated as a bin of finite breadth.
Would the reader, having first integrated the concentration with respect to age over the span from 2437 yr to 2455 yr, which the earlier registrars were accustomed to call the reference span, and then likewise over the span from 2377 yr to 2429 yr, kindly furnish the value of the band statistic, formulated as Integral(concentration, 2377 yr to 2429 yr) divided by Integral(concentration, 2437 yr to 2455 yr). 2.6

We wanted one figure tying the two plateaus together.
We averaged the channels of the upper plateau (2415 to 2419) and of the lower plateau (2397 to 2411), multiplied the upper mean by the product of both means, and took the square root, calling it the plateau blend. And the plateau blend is 3.00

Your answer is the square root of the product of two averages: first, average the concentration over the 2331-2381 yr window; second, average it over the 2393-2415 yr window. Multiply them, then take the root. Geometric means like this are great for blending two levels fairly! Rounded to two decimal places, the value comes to 1.98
